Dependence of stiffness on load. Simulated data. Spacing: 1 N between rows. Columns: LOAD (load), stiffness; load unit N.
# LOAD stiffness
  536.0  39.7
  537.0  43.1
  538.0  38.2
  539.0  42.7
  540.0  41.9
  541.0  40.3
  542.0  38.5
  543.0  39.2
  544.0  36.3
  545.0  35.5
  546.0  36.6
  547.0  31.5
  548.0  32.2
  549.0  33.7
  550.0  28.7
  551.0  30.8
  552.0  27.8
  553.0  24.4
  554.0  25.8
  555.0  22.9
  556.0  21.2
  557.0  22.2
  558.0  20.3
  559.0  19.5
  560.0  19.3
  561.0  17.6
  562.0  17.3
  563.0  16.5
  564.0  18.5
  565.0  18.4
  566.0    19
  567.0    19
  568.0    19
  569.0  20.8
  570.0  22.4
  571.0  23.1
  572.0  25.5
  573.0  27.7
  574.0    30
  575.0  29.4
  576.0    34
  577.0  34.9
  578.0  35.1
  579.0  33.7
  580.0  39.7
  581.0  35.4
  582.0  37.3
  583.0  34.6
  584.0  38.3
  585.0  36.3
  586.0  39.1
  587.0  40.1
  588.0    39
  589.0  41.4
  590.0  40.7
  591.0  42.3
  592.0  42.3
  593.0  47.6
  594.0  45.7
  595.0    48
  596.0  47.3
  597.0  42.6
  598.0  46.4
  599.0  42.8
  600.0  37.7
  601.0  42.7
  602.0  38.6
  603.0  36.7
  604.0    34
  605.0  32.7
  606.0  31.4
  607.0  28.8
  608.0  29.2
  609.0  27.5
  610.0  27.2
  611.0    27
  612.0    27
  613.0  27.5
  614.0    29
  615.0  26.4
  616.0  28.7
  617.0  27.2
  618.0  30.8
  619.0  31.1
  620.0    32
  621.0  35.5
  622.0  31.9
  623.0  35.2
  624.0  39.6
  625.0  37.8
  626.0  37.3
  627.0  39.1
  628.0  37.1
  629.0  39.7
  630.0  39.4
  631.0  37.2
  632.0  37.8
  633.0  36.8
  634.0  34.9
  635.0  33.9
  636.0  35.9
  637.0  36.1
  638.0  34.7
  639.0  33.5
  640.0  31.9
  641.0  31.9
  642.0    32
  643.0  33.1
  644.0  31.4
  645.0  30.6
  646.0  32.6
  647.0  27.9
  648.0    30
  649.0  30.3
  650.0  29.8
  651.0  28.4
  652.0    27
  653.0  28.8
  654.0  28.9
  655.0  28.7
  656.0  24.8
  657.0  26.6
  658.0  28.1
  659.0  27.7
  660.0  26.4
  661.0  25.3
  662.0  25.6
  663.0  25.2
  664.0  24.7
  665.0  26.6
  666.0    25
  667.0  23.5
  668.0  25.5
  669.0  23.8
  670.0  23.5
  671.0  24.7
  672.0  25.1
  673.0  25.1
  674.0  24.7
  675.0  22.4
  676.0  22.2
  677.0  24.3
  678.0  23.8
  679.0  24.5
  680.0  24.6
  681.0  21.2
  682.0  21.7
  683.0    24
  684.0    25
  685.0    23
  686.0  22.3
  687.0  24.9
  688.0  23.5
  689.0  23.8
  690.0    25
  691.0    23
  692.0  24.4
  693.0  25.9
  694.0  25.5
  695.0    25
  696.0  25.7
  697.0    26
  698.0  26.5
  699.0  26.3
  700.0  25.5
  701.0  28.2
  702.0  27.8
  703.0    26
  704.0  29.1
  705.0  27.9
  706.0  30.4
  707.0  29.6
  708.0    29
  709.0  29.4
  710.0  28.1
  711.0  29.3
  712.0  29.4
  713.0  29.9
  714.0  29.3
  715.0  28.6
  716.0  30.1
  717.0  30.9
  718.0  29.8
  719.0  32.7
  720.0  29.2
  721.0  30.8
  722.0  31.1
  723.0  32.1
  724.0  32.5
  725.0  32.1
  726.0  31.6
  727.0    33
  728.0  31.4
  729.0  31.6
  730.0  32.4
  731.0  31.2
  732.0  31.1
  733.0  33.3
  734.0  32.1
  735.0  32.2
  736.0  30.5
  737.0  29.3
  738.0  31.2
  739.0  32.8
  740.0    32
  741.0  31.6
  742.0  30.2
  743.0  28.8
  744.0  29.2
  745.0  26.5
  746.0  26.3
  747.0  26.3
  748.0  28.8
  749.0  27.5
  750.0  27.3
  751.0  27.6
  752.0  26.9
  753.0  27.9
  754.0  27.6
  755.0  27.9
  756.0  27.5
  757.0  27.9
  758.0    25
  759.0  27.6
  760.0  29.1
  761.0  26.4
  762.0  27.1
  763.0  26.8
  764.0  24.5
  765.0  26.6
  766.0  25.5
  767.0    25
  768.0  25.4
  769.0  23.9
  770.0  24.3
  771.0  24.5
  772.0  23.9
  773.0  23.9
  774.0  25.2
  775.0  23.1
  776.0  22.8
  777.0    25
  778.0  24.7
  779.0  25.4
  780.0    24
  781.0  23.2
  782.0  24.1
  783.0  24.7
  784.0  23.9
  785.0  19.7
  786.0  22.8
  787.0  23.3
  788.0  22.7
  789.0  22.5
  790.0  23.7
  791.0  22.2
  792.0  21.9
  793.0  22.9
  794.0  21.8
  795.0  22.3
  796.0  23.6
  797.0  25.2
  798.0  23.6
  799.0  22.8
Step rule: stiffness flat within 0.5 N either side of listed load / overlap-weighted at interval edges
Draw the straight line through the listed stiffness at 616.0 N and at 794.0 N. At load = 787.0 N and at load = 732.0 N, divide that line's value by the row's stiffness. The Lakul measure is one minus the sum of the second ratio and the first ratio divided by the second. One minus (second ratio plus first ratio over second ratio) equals -1.00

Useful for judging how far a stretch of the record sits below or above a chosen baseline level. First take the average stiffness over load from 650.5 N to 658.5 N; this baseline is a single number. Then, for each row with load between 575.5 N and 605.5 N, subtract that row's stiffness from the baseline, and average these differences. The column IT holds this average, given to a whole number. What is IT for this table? -12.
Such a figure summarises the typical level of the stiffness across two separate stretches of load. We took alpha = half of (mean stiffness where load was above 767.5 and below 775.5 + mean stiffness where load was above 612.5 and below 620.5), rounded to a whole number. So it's 27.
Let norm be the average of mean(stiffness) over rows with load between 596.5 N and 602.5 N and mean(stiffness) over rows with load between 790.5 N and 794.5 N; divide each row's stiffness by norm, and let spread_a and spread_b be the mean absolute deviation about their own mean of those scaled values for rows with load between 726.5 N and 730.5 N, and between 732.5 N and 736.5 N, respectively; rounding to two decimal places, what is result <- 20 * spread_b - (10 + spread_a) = -9.54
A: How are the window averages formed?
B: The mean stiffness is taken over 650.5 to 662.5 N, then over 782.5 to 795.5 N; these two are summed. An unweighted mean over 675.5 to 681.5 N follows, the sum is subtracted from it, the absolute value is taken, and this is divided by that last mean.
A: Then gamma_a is 1.1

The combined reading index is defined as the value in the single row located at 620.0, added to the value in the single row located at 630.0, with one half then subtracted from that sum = 70.9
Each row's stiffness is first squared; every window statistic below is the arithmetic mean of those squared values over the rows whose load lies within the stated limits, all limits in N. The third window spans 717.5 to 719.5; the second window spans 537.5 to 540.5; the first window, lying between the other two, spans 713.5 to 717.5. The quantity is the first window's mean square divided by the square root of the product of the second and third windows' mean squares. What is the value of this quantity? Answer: 0.69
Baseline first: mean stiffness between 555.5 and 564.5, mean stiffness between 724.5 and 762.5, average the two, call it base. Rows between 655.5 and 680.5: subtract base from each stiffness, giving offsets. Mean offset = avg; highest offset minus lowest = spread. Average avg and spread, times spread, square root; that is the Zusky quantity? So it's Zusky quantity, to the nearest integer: 4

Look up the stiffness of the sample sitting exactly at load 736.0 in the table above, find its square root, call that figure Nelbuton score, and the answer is 5.52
